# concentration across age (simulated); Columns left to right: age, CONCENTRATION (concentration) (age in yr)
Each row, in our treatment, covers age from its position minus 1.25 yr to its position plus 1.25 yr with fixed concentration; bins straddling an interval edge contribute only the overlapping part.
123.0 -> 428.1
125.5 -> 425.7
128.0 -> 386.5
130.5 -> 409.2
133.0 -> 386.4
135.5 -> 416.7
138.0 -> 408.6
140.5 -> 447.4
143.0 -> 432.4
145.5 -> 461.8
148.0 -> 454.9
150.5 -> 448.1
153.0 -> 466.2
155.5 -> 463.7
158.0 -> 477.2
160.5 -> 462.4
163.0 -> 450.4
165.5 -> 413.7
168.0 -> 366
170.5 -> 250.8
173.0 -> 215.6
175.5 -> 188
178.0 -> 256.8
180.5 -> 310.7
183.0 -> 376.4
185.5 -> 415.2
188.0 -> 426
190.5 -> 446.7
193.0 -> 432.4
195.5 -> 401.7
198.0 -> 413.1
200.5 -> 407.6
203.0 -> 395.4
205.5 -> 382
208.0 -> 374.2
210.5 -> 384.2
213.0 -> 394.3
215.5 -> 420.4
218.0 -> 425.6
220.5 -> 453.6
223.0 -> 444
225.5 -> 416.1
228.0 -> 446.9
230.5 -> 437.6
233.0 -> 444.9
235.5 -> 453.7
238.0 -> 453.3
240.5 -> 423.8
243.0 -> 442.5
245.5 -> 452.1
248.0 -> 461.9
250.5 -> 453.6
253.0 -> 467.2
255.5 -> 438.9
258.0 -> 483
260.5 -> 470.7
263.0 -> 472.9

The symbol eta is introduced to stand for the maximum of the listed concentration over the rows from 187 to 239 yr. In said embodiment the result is 453.7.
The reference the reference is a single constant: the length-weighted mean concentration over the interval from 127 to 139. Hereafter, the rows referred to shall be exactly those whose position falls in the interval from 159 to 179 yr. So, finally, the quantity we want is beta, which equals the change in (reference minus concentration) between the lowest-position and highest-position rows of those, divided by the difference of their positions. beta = 11.7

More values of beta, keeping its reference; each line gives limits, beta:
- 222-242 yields 1.2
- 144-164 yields 0.7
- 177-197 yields -8.3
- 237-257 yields 0.8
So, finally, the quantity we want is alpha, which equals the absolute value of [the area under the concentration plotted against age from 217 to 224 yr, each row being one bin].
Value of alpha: 3091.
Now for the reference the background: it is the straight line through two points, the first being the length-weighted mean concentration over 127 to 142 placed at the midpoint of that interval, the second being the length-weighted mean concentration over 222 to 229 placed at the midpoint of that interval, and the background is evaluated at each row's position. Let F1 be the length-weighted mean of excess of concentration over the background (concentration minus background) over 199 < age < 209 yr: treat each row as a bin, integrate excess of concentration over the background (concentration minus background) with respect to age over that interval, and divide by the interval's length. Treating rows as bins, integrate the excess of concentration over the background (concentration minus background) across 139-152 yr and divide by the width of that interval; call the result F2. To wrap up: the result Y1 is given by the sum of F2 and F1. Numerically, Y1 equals -3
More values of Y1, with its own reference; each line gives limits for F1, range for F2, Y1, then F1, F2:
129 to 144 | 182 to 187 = -20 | 6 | -25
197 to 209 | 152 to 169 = -8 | -34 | 27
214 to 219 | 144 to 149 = 33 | -11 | 44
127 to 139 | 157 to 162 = 44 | -8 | 52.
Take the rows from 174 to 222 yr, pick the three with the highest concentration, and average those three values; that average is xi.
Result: 444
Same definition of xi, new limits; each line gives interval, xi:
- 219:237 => 451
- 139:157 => 464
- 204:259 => 471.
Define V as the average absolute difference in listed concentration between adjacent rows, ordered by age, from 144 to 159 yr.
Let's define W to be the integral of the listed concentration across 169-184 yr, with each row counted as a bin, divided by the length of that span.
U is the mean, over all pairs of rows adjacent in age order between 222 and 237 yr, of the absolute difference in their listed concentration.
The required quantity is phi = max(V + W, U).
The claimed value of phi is 276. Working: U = 16.8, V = 10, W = 266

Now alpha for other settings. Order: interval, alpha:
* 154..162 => 3737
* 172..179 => 1533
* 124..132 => 3257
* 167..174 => 1936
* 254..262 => 3717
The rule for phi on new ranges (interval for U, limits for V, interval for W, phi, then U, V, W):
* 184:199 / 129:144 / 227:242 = 466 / 17.6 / 23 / 443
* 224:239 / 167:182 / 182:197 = 477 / 11.3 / 60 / 417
